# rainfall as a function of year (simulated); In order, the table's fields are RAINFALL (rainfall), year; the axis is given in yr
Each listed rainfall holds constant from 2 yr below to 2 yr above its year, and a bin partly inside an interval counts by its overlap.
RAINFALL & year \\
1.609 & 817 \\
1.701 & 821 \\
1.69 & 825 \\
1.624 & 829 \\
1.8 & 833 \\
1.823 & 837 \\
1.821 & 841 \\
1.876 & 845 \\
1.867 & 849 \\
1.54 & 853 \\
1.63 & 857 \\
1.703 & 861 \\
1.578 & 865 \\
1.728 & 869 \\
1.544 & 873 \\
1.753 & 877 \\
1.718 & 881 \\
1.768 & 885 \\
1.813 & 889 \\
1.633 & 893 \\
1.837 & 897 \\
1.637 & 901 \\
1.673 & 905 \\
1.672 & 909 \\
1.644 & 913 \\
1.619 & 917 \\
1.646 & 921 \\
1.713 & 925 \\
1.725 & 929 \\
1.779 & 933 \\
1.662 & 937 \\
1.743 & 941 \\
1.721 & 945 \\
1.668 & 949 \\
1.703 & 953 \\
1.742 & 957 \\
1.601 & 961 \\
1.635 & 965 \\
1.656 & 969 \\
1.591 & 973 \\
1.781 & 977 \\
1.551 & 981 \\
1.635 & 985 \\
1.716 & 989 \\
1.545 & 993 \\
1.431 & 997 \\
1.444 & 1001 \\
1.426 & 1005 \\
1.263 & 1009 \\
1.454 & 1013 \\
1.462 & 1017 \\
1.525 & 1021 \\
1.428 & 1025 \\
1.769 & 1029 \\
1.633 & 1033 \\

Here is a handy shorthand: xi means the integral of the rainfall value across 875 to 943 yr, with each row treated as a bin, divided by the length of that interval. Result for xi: 1.71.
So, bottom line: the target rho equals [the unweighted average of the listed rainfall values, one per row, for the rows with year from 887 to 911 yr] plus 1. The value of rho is 2.71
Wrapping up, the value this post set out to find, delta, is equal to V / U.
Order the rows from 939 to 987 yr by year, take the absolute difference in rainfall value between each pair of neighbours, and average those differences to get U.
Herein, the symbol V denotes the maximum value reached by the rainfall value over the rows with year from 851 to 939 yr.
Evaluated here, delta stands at 22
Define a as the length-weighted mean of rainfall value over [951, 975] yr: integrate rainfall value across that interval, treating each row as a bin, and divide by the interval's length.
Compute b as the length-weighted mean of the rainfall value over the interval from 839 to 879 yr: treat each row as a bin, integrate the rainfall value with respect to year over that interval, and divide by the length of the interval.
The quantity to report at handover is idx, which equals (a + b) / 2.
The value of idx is 1.68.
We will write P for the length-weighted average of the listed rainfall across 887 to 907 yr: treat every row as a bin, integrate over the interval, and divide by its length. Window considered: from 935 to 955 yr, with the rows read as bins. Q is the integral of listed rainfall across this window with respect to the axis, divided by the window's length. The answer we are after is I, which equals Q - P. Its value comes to -0.019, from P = 1.719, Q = 1.70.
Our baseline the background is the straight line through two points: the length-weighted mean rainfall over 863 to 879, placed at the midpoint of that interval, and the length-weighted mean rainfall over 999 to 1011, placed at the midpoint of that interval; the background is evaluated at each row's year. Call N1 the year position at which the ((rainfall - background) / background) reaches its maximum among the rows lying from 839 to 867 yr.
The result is 845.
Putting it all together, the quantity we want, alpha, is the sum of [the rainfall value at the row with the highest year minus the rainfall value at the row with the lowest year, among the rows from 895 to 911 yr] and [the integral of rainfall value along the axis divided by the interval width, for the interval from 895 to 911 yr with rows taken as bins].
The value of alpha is 1.54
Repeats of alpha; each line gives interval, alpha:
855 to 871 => 1.76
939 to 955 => 1.67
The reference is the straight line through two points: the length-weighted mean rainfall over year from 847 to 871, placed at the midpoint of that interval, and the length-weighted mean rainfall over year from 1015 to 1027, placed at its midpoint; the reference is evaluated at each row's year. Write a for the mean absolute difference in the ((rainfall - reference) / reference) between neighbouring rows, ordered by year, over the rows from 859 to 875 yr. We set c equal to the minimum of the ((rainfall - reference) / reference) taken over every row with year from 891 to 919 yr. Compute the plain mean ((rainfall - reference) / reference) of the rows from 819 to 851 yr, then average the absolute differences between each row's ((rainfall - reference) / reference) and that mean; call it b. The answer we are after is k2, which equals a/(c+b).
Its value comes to 1.8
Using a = 0.09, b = 0.051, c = 0.001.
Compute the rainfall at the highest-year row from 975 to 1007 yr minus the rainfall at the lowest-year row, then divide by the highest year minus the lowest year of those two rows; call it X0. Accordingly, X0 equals -0.013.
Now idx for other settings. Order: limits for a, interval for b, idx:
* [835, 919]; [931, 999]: 1.68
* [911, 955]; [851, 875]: 1.66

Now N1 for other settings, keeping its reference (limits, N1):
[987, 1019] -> 989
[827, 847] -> 845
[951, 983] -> 977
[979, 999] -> 989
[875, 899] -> 897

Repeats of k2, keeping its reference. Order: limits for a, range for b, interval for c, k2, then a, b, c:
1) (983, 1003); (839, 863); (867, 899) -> -14.4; 0.06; 0.064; -0.068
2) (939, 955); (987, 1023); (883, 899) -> 0.4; 0.02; 0.052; 0.001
